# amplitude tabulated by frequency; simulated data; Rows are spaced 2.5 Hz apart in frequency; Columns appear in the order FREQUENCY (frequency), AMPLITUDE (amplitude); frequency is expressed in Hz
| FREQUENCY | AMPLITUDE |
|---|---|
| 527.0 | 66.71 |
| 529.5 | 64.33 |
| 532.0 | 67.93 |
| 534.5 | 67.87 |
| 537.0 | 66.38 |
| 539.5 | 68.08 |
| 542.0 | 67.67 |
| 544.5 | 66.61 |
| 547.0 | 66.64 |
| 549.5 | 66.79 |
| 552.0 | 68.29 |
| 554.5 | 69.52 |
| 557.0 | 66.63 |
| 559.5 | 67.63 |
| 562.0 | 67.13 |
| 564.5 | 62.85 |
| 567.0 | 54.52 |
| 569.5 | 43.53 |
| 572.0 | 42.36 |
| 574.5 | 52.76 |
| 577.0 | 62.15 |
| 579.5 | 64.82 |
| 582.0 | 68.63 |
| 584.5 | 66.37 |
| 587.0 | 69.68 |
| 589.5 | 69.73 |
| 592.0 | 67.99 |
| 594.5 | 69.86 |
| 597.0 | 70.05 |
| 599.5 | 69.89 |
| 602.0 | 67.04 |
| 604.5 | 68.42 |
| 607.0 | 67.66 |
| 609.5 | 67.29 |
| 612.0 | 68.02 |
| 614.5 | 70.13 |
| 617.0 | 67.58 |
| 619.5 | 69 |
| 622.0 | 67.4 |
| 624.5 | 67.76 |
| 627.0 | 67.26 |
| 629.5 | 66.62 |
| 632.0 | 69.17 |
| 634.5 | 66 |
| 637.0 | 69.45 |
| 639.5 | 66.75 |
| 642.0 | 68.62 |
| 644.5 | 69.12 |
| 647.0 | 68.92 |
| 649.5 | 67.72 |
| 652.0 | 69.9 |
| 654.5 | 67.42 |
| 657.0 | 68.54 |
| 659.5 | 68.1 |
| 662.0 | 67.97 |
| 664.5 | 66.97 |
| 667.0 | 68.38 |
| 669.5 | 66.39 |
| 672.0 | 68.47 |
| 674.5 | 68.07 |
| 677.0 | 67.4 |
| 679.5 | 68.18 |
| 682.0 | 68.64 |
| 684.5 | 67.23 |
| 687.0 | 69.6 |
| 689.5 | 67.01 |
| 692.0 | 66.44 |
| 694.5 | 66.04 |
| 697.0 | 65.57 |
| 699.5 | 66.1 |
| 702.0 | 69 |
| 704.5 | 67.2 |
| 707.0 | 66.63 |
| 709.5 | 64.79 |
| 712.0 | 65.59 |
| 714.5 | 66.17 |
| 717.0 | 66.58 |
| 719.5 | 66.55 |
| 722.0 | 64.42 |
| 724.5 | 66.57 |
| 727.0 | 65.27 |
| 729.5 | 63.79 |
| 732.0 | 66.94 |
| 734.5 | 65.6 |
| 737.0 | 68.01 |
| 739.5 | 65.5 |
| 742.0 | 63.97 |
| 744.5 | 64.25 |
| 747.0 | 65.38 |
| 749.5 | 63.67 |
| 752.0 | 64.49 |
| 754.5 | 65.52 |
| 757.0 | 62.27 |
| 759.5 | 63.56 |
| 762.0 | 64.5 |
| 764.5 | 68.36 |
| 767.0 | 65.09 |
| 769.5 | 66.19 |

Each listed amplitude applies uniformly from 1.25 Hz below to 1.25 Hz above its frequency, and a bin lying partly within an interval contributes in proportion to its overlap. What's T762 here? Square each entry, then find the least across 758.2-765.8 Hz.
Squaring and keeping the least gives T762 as 4040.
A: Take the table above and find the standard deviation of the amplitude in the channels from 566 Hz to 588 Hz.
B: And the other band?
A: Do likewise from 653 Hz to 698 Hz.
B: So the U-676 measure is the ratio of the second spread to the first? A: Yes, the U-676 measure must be 0.10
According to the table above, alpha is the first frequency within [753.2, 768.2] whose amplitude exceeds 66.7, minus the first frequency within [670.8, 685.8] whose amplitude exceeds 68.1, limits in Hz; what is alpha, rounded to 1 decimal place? 92.5 Hz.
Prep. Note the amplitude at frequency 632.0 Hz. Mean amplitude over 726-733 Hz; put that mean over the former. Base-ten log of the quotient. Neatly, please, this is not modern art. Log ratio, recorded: -0.025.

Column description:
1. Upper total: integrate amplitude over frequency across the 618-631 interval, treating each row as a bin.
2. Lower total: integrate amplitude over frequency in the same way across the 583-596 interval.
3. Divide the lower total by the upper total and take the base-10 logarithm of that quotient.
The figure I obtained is 0.01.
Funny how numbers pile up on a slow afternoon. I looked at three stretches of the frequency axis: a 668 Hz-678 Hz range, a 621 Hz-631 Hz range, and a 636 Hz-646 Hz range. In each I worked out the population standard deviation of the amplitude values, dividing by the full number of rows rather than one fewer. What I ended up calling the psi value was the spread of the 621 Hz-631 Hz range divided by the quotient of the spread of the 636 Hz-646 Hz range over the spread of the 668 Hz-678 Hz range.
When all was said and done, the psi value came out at 0.3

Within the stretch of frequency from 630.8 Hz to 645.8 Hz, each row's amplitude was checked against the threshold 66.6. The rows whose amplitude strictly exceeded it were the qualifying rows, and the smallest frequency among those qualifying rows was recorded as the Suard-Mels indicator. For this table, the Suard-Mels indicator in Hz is 632.0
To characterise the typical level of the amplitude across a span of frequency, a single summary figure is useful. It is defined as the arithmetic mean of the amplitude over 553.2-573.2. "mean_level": 59.3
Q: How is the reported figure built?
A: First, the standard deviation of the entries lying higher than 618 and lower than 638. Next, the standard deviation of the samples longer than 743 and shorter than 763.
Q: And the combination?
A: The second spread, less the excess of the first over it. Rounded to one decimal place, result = 0.8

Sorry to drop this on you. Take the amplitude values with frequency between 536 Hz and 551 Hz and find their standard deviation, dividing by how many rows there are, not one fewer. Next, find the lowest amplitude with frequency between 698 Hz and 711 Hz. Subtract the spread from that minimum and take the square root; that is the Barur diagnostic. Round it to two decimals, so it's 8.01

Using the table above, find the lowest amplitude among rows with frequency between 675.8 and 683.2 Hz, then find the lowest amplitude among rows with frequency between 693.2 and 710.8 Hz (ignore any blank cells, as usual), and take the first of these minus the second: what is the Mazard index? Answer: 2.6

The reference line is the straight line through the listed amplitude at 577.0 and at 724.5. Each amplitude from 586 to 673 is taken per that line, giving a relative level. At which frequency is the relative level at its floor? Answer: 669.5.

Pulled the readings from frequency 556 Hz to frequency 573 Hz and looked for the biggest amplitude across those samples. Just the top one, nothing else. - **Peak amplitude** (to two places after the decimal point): 67.63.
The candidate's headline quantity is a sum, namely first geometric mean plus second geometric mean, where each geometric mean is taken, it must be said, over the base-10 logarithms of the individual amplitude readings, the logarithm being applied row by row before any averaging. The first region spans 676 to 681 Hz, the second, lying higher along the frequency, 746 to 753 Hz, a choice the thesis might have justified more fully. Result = 3.64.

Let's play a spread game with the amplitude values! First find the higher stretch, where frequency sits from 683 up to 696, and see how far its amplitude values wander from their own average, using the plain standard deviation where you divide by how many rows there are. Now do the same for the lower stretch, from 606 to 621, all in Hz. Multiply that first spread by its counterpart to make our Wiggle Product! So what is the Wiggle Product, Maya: 1.2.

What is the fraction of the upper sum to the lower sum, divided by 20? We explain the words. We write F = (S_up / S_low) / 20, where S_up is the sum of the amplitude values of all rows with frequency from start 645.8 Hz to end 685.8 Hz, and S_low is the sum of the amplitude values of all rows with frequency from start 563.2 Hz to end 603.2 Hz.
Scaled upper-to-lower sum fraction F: 0.0543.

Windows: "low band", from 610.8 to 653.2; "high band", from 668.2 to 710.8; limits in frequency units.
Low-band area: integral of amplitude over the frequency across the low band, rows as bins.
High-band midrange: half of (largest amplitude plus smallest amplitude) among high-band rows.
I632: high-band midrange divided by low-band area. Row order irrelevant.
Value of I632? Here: 0.0232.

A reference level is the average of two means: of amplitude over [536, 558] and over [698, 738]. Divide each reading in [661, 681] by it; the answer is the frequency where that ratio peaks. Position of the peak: 672.0 Hz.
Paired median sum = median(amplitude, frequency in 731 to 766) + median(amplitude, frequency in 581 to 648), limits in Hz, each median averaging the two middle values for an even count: 133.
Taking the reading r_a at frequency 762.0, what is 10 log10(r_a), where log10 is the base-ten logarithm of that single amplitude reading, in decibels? 18.1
